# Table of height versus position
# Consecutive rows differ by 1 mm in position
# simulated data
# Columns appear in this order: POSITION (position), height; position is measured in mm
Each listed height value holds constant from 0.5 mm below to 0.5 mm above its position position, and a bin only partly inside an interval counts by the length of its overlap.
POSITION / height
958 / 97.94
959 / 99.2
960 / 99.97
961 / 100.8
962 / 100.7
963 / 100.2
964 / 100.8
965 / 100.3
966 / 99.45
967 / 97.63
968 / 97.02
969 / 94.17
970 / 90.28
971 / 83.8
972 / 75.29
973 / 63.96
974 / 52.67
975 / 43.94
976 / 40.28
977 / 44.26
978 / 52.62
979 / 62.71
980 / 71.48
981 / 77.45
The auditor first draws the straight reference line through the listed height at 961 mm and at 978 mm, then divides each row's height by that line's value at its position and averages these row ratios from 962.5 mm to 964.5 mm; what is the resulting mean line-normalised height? 1.07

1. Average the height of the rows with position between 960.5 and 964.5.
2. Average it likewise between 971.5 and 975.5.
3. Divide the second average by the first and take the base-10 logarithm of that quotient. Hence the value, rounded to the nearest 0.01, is -0.23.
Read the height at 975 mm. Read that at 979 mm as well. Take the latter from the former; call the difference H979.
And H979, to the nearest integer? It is -19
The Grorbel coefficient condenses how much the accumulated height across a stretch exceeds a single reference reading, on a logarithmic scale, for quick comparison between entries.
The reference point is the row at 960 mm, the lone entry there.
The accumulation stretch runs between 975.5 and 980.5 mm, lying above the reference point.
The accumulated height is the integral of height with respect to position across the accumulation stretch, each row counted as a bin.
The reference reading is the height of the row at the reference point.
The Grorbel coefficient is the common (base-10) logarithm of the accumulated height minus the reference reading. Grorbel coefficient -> 2.2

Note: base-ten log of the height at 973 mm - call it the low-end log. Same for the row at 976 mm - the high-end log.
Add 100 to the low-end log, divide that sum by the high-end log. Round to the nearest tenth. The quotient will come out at 63.4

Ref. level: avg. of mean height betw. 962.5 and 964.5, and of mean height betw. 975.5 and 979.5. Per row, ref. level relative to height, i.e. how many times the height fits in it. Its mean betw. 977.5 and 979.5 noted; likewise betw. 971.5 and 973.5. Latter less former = -0.23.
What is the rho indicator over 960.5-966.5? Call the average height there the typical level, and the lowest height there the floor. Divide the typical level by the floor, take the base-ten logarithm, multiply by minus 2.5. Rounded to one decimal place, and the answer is 0.0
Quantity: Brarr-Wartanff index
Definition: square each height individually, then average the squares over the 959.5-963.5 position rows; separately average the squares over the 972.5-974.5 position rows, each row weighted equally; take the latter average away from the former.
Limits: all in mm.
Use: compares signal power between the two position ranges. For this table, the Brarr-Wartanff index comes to 6651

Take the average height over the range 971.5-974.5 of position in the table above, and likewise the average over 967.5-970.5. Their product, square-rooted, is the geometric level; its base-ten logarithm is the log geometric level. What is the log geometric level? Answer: 1.89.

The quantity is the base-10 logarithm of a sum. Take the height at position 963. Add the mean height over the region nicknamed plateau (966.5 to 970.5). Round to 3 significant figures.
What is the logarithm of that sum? 2.29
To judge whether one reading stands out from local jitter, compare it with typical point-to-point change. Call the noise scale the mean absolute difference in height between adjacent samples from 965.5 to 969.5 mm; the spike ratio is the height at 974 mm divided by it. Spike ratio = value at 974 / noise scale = 30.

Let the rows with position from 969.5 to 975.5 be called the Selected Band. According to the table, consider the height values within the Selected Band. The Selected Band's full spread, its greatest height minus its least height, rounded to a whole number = 46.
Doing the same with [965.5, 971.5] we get 16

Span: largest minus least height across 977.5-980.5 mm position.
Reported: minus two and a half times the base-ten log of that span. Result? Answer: -3.2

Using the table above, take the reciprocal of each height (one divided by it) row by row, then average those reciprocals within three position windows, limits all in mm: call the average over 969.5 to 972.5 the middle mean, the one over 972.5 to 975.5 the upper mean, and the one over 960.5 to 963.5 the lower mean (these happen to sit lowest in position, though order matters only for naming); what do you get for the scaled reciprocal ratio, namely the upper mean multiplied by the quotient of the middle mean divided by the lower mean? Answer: 0.0233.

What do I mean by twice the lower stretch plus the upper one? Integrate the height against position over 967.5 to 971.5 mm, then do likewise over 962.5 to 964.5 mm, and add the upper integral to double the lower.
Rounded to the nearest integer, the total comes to 767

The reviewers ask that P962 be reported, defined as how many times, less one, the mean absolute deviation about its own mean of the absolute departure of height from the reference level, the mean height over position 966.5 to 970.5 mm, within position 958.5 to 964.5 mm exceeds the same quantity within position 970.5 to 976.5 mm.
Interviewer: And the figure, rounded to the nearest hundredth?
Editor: -0.97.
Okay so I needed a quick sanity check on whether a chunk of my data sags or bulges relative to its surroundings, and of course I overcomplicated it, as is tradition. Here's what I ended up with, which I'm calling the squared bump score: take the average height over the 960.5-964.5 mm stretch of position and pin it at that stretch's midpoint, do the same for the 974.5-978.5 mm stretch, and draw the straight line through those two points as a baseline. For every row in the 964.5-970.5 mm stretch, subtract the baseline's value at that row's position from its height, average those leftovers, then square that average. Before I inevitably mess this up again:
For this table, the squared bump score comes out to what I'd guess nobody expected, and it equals 244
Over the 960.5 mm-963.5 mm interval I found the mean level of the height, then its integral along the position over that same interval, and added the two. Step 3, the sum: 402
